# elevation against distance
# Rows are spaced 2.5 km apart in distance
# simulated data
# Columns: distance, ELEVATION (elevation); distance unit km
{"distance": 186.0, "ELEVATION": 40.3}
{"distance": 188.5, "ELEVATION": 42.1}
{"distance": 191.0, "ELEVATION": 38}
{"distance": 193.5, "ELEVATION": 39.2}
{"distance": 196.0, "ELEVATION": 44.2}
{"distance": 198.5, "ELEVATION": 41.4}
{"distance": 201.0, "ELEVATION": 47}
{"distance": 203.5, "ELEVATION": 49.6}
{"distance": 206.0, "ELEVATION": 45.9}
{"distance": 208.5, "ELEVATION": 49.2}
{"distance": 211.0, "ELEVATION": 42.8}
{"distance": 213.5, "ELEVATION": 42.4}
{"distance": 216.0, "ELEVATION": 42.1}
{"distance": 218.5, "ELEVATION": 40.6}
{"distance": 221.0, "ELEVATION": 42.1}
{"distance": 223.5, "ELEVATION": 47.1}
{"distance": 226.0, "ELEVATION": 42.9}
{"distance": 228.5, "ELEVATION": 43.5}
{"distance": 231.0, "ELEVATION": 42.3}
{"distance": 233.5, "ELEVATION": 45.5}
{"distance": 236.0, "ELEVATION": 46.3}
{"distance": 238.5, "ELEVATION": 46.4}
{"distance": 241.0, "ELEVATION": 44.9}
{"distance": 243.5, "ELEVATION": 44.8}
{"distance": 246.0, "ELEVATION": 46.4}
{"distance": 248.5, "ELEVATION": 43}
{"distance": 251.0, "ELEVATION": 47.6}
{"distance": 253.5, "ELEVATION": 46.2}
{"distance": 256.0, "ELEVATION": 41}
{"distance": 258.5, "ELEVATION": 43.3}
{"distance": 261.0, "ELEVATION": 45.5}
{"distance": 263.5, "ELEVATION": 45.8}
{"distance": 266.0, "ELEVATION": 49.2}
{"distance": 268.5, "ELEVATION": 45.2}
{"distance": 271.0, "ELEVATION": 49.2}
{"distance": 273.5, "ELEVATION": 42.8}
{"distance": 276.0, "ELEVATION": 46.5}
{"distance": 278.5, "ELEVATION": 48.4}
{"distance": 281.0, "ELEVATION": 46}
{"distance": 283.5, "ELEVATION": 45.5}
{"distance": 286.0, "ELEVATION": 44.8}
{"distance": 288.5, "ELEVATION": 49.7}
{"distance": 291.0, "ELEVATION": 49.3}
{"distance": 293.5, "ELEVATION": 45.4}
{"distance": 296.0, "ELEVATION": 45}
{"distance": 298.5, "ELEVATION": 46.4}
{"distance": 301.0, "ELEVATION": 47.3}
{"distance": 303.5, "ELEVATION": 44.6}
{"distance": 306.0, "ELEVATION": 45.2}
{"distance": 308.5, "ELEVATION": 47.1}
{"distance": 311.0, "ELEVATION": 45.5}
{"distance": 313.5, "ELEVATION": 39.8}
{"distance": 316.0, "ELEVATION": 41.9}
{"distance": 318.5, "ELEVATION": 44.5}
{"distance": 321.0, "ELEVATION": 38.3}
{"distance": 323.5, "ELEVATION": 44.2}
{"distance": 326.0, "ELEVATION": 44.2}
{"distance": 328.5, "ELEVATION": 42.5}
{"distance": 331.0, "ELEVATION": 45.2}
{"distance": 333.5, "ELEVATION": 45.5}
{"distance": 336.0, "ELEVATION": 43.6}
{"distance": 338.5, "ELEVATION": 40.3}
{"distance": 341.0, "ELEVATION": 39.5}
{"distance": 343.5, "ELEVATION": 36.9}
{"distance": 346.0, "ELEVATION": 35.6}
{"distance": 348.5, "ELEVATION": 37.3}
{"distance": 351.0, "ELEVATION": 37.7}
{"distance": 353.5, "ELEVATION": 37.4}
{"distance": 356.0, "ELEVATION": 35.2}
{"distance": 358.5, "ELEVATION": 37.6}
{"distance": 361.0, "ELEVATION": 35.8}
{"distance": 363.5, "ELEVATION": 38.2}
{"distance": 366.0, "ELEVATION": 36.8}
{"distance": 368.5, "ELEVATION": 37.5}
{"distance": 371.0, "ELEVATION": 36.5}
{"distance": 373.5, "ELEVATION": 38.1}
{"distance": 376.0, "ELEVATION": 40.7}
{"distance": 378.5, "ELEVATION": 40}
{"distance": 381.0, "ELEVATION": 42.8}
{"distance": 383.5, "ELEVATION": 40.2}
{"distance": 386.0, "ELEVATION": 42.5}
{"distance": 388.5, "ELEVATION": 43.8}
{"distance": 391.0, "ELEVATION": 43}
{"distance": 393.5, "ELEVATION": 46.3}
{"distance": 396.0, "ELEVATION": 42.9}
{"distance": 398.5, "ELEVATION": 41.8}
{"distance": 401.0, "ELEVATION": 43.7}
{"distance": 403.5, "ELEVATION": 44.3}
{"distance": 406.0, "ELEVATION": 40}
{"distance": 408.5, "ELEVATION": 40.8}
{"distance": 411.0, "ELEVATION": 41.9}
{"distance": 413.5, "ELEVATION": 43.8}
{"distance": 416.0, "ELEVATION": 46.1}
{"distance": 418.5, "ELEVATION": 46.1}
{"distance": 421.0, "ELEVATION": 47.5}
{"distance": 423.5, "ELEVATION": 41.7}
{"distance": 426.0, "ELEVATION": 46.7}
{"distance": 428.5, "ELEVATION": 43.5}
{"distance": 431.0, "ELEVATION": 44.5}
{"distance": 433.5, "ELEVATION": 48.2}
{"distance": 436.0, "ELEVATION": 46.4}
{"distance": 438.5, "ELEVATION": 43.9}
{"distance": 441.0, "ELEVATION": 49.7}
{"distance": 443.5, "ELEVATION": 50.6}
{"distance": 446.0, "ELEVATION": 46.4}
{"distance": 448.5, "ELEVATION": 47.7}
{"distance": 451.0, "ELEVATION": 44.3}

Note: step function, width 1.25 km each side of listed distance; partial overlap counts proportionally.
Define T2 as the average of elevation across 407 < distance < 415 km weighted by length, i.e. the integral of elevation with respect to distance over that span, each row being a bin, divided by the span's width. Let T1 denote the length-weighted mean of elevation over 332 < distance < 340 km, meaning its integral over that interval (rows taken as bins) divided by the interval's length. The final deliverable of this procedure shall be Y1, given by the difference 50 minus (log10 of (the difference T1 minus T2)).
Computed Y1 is 50.1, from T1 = 43.1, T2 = 42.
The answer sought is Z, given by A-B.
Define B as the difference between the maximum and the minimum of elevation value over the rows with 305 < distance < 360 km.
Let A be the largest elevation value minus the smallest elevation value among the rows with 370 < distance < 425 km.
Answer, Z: -1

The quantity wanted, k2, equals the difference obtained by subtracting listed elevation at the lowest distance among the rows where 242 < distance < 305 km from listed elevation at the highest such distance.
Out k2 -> -0.2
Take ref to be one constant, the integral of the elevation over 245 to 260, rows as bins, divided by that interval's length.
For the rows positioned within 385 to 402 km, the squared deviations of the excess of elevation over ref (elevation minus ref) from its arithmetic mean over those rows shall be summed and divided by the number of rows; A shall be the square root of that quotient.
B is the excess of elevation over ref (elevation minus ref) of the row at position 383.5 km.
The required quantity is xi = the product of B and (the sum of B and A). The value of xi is 13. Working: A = 1.3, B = -4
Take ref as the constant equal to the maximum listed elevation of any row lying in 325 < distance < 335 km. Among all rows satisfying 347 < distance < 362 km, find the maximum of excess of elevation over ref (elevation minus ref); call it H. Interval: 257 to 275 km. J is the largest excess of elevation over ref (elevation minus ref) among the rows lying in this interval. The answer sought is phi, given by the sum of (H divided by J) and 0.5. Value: -1.6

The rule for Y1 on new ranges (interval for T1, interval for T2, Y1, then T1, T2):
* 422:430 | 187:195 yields 49.4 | 44.1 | 40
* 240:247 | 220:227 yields 49.9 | 45.3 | 44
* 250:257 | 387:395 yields 50.1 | 45.0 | 44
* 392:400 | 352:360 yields 49.2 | 43.6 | 37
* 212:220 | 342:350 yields 49.3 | 41.7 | 37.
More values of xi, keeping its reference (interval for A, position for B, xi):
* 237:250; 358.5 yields 40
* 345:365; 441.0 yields 32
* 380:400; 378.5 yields 13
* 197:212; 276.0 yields 10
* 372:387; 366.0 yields 48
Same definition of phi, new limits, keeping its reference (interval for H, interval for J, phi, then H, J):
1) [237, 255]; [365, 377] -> 0.1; 2.1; -4.8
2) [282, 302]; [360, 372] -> -0.1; 4.2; -7.3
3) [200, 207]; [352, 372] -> -0.1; 4.1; -7.3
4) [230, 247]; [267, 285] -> 0.7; 0.9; 3.7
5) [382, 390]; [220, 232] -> -0.6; -1.7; 1.6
